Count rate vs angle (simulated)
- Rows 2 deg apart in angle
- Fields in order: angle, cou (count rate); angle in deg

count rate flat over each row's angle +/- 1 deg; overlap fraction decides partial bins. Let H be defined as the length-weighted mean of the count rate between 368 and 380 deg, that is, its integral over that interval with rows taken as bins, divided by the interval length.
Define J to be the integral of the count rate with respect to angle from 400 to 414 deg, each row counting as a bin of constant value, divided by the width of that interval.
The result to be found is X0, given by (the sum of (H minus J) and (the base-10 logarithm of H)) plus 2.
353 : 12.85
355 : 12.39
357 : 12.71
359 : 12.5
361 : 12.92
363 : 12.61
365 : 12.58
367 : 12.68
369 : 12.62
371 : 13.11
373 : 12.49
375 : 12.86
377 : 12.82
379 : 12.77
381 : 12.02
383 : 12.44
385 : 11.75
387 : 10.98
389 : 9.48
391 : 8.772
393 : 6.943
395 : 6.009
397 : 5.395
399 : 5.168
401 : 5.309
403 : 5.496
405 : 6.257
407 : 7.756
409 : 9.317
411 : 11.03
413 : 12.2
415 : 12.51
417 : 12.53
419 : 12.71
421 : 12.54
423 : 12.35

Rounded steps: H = 12.8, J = 8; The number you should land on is 7.7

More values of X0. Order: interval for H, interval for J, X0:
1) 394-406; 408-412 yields -1.8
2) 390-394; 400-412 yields 3.2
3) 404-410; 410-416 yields -1.2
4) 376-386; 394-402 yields 10.0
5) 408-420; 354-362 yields 2.2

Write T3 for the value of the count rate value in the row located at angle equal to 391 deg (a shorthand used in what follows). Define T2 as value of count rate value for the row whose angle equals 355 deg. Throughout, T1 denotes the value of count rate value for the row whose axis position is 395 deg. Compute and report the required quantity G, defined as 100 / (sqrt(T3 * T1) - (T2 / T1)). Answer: 19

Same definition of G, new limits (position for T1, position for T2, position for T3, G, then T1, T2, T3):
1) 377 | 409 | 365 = 8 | 12.82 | 9.317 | 12.58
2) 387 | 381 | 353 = 9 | 10.98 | 12.02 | 12.85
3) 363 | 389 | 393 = 12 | 12.61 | 9.48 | 6.943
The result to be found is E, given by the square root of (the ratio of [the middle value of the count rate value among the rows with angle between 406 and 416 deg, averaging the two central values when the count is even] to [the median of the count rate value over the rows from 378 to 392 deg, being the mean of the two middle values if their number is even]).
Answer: 1.0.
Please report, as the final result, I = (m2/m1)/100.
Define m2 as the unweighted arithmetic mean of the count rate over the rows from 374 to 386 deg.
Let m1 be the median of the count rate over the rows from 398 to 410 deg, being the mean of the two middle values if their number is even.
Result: 0.021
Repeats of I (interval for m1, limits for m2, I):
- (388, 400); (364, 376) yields 0.020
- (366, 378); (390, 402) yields 0.005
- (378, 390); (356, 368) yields 0.011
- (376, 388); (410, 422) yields 0.010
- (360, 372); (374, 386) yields 0.010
